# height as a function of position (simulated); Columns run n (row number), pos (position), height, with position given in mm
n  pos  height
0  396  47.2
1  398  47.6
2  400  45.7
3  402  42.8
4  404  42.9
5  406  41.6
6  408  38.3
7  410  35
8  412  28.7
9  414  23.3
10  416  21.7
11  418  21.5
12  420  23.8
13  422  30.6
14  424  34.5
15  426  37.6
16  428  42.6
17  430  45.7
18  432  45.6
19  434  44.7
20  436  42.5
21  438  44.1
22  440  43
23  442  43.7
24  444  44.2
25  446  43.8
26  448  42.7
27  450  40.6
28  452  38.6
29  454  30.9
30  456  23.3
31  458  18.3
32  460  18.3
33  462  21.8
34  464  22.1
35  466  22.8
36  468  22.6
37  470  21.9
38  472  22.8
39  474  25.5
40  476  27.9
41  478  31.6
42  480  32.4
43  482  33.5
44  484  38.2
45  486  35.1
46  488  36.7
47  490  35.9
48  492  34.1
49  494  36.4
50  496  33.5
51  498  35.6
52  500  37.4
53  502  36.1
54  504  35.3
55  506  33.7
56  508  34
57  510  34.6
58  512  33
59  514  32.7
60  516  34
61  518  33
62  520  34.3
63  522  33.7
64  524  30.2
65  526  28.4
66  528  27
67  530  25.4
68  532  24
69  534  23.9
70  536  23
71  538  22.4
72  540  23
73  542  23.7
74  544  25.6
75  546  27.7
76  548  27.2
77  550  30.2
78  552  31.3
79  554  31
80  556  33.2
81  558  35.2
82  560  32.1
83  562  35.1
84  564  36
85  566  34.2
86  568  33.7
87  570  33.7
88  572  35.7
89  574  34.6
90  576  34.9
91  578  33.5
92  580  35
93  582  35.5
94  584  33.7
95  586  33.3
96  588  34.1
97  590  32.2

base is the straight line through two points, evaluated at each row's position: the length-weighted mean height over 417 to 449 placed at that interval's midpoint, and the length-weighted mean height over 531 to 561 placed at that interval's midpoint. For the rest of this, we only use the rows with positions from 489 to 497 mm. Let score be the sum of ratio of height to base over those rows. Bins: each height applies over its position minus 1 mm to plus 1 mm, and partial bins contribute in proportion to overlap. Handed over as 4.22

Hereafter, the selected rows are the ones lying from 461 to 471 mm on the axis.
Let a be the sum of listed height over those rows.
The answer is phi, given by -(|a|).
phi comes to -111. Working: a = 111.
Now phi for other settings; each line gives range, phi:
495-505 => -178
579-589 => -172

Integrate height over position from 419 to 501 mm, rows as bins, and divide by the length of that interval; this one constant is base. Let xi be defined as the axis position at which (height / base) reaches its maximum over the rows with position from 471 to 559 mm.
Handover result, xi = 484 mm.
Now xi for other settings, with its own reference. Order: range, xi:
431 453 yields 432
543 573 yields 564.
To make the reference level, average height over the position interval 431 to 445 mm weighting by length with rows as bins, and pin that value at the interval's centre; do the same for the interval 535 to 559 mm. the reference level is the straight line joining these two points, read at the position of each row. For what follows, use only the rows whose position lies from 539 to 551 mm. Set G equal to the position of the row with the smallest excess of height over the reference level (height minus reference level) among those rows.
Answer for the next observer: 540 mm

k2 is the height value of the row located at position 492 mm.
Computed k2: 34.1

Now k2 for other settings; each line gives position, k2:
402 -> 42.8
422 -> 30.6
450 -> 40.6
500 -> 37.4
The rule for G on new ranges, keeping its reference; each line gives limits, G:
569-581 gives 570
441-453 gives 452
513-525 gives 524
